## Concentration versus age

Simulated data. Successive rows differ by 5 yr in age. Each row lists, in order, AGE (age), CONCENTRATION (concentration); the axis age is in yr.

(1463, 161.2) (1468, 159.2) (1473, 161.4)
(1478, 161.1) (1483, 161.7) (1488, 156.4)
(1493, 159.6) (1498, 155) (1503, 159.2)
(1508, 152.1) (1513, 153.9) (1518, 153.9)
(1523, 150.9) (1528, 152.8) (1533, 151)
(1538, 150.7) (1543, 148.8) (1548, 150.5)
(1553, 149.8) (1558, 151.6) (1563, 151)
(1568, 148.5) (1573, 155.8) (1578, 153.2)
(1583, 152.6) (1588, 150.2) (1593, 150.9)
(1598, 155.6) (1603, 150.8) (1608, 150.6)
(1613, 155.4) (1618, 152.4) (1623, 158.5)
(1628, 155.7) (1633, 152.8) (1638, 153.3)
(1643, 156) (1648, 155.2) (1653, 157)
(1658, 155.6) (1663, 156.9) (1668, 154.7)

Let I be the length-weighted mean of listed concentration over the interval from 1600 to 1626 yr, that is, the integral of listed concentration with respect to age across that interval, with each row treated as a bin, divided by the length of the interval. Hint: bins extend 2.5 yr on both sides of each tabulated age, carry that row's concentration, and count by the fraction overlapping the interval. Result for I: 154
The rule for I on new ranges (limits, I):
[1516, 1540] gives 152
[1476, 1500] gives 159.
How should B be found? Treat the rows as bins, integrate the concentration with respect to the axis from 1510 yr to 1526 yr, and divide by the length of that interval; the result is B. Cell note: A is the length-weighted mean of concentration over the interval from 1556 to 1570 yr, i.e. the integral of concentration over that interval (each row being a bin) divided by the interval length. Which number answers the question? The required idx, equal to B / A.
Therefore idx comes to 1.02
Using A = 150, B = 153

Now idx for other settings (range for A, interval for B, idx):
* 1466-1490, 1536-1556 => 0.94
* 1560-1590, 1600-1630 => 1.01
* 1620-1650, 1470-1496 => 1.03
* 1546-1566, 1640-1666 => 1.04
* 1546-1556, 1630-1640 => 1.02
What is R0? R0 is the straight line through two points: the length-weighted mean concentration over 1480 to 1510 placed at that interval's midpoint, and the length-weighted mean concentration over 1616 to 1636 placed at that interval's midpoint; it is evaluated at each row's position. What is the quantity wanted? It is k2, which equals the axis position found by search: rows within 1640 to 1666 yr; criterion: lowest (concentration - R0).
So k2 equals 1648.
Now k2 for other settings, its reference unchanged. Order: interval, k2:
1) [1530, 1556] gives 1543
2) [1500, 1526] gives 1523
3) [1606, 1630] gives 1608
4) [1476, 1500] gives 1498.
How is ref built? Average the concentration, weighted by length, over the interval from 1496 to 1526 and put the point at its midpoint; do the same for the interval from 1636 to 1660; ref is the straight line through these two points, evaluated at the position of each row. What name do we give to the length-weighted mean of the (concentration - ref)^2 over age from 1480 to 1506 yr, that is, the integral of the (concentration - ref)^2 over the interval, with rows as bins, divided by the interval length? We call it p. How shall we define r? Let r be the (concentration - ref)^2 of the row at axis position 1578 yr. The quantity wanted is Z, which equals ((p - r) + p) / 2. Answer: 24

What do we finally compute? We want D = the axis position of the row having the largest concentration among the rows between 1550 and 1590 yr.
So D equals 1573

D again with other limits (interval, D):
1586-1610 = 1598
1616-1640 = 1623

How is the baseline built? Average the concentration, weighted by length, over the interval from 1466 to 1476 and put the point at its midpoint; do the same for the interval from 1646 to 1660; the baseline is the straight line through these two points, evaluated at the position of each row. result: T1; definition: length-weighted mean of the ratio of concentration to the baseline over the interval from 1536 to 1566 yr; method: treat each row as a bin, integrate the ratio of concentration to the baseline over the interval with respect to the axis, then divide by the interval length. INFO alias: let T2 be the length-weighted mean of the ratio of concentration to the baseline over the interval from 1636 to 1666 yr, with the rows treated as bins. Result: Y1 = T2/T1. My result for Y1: 1.05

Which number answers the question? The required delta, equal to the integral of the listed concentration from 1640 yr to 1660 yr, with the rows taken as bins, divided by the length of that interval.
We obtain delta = 156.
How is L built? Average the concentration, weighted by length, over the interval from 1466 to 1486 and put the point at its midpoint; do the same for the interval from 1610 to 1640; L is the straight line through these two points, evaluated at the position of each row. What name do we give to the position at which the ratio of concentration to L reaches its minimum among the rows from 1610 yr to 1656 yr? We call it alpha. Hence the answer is 1618 yr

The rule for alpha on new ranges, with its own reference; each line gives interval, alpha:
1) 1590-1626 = 1593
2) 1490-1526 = 1523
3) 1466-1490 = 1488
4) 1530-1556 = 1543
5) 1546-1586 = 1568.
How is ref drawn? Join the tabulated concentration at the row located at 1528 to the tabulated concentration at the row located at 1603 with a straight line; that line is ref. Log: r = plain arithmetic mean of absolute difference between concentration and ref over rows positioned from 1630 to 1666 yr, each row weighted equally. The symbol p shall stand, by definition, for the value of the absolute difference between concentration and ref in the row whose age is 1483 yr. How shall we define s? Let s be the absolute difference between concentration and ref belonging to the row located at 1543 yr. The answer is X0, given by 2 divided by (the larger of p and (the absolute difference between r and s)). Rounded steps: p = 7.7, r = 5.7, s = 4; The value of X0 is 0.3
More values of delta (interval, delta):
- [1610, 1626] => 155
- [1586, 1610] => 152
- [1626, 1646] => 154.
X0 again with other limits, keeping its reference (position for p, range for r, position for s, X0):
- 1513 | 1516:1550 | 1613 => 0.6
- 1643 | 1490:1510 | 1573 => 0.3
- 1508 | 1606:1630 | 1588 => 0.6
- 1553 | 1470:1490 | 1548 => 0.5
